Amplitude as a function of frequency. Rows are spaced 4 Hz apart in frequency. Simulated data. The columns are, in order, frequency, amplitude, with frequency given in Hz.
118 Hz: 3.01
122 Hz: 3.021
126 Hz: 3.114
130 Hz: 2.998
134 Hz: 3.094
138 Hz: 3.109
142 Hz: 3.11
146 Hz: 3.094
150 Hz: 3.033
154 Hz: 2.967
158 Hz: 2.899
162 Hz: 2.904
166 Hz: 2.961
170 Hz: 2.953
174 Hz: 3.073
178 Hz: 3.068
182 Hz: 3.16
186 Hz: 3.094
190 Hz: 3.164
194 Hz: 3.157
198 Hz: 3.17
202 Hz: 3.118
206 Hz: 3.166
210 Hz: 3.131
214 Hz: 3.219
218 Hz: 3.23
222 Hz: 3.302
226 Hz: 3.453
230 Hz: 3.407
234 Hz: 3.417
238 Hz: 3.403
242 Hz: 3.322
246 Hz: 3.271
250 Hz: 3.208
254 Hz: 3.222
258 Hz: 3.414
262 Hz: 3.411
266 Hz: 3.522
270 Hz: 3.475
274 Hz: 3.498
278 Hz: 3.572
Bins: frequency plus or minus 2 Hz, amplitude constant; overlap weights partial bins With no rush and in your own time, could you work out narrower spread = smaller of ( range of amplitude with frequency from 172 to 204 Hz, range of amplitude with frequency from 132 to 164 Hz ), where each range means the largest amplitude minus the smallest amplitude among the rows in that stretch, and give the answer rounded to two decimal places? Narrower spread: 0.10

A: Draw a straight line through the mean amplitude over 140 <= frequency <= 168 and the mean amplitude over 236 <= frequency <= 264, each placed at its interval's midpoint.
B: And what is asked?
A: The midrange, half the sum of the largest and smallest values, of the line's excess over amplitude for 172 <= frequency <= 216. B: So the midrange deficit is -0.007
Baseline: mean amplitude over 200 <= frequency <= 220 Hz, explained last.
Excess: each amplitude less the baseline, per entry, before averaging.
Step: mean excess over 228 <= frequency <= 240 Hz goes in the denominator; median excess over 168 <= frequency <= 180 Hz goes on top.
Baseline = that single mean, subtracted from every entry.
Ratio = -0.44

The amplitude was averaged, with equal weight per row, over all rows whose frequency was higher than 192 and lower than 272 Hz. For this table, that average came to 3.30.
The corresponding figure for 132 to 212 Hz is 3.07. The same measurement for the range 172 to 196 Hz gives 3.12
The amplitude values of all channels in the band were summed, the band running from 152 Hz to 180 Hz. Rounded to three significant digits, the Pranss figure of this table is 20.8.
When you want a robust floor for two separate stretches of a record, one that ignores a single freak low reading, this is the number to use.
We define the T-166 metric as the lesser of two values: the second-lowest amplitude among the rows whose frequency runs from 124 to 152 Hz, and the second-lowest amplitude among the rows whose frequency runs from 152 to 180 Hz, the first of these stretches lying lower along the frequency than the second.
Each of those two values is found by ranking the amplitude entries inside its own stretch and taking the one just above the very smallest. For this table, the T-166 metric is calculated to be 2.90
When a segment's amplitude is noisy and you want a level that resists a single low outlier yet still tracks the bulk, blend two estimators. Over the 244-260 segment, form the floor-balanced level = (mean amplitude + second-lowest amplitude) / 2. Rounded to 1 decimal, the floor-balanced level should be 3.3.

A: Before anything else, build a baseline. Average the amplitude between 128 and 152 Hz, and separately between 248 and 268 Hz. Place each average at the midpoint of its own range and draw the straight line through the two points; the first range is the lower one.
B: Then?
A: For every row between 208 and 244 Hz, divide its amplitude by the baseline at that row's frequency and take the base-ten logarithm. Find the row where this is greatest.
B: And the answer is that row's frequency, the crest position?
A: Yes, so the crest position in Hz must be 226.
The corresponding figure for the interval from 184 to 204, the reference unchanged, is 190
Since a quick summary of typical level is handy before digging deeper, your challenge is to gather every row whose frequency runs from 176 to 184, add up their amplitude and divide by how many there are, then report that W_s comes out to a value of 3.11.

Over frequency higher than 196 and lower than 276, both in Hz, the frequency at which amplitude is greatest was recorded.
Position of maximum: 266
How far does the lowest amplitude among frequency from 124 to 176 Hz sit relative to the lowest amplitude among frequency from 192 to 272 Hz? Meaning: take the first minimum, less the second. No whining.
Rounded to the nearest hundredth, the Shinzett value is -0.22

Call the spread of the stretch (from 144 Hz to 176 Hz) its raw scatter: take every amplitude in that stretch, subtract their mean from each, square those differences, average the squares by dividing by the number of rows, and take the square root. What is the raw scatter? 0.069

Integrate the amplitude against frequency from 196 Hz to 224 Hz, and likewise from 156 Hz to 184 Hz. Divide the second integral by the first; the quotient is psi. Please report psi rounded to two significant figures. 0.94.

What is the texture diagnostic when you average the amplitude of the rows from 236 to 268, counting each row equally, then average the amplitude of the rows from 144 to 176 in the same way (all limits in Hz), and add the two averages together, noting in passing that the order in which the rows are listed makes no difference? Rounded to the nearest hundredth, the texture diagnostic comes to 6.33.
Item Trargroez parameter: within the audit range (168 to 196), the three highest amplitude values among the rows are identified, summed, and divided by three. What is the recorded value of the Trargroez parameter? 3.16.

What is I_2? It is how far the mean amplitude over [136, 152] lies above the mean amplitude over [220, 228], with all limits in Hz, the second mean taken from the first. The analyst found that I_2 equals -0.29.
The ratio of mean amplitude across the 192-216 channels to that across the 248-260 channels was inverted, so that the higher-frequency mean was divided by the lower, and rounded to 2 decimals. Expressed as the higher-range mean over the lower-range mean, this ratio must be 1.04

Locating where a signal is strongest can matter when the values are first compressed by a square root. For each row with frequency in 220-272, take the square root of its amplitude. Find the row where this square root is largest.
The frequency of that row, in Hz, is 266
